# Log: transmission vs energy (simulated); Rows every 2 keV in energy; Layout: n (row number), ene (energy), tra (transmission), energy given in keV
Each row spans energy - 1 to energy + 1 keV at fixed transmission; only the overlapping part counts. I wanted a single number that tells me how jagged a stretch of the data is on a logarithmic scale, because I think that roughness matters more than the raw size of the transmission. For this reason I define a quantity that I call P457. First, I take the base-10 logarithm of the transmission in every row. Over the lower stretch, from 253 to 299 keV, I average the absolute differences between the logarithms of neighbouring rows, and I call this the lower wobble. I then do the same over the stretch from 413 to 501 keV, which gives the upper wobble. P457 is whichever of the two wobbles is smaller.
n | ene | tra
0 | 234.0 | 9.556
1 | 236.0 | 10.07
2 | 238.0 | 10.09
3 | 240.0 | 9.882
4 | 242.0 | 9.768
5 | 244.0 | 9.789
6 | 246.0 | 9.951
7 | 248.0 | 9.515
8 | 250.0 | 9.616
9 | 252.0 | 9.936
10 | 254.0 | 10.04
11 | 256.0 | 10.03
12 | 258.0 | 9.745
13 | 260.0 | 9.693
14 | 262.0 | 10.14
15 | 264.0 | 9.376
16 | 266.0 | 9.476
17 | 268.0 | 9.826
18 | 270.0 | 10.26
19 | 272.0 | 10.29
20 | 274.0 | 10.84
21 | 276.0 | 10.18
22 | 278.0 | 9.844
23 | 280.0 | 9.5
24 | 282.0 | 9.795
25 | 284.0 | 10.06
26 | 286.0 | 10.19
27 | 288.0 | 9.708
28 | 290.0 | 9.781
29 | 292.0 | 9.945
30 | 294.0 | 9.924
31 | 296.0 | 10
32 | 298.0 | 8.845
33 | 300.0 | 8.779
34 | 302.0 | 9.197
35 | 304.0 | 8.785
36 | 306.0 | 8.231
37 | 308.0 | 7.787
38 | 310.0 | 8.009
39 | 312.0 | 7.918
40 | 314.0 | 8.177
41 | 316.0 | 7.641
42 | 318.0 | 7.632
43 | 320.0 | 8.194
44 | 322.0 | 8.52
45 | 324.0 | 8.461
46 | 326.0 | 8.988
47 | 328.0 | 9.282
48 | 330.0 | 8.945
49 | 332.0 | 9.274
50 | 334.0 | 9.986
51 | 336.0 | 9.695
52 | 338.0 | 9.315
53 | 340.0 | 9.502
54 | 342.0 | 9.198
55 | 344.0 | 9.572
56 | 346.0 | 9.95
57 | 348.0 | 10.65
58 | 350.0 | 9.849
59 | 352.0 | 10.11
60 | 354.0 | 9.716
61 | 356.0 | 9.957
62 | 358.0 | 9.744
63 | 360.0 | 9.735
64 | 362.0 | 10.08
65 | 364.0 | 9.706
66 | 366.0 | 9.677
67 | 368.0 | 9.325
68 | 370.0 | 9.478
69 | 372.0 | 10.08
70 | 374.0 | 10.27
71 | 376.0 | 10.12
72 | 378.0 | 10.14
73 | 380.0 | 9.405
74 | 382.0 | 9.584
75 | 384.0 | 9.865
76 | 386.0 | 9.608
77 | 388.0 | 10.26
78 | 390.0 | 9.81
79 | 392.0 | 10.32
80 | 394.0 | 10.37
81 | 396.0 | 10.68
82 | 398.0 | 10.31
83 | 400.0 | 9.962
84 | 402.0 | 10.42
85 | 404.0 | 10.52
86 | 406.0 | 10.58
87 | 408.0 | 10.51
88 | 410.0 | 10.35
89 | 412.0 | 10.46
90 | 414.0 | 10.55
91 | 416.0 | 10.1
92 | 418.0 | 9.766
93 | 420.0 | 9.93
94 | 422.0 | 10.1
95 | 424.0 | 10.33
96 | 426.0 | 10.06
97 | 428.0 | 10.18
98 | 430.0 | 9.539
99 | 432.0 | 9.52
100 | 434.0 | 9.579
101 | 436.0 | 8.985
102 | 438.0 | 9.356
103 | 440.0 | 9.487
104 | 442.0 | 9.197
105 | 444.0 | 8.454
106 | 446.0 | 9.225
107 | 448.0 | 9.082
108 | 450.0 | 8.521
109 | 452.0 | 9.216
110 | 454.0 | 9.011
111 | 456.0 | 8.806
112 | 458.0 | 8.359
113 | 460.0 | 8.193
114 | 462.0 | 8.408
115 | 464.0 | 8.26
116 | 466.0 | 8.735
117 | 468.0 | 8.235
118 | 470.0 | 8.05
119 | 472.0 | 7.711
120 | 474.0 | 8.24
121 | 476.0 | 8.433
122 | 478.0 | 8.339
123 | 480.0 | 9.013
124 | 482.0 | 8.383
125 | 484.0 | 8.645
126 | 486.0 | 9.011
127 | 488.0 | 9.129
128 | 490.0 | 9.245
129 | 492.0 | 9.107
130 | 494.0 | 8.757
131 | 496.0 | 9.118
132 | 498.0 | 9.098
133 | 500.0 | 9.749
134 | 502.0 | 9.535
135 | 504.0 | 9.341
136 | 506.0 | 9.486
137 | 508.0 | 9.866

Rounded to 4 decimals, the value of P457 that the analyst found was 0.0140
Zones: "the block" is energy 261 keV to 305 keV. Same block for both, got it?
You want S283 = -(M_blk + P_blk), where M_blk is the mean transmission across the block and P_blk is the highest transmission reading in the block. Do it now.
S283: -20.6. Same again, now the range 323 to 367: -20.3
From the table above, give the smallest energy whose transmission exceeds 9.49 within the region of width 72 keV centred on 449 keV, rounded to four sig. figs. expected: 414.0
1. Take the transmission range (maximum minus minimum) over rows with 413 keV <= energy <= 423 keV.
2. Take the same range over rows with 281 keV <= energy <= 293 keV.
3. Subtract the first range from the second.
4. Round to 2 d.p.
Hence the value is -0.30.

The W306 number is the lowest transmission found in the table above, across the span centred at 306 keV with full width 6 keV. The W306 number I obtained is 7.787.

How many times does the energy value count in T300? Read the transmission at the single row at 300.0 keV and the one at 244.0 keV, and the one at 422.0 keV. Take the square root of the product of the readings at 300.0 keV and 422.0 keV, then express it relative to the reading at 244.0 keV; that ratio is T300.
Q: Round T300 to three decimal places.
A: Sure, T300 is 0.962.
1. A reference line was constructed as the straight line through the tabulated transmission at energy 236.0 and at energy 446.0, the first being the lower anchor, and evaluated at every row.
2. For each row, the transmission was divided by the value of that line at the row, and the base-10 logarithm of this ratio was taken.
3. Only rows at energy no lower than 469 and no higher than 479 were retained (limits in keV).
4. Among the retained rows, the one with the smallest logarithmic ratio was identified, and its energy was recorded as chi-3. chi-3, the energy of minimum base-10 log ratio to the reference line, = 472.0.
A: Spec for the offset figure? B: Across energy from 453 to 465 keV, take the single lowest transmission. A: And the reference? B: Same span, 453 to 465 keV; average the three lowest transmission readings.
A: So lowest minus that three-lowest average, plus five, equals 4.92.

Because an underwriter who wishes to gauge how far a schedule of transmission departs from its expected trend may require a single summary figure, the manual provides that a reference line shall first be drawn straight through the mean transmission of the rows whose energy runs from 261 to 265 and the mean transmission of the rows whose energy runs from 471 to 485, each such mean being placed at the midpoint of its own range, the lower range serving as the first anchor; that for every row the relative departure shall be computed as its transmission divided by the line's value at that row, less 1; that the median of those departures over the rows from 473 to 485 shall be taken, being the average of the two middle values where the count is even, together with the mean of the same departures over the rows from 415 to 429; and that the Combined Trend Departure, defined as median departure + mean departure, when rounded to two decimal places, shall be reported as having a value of 0.15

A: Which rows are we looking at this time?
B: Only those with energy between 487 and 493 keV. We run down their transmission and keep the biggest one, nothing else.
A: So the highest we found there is 9.245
